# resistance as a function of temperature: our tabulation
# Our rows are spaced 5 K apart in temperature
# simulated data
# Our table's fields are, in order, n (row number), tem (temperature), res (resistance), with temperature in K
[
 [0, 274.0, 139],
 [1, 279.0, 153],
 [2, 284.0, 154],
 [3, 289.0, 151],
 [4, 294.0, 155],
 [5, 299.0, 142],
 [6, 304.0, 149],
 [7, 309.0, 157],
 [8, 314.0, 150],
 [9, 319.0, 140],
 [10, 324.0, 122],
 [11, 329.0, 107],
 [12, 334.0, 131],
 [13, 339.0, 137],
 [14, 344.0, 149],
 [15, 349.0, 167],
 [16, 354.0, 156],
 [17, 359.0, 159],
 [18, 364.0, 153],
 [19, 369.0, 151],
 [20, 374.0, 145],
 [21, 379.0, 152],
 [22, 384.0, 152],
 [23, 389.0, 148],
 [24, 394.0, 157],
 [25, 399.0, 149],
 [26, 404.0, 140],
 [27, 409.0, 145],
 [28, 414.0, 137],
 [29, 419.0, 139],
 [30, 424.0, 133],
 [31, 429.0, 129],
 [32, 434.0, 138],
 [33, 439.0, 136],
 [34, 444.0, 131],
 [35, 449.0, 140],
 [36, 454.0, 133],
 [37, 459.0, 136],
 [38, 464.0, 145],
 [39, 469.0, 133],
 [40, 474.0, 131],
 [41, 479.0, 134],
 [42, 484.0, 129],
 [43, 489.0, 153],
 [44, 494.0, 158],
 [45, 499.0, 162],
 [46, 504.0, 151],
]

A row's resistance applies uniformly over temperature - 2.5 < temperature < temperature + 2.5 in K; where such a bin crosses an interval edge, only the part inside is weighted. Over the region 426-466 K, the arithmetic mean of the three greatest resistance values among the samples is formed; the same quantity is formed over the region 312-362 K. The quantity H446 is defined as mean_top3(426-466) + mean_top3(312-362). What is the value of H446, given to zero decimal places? 302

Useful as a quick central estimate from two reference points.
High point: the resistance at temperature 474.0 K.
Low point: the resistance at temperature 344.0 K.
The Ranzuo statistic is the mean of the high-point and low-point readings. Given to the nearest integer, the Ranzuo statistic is 140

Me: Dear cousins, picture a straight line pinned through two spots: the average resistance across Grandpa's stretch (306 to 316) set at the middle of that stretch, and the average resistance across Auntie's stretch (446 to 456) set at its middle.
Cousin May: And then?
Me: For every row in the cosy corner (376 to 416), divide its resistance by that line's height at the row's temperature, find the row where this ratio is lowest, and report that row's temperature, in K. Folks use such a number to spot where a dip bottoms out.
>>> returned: 414.0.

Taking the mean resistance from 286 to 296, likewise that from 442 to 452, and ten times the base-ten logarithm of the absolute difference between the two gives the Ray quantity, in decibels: 12.4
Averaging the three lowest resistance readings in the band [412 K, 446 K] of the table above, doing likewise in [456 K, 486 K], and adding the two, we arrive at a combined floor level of 262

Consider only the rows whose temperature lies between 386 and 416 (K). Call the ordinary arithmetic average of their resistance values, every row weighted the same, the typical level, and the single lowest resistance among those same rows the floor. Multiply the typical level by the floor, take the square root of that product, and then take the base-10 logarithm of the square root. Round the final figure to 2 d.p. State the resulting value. 2.15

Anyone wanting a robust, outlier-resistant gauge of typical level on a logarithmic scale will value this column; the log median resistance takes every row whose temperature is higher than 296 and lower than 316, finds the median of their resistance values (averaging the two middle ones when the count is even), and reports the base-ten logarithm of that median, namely 2.175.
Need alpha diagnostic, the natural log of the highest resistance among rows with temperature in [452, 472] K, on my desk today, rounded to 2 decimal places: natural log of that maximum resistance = 4.98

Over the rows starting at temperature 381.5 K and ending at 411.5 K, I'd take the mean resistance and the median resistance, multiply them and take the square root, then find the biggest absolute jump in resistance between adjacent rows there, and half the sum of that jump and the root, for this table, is 79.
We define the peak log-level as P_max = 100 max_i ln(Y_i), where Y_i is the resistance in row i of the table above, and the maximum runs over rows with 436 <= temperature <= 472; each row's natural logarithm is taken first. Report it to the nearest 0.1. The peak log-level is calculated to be 497.7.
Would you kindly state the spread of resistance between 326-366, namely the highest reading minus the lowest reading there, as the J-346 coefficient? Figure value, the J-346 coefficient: 60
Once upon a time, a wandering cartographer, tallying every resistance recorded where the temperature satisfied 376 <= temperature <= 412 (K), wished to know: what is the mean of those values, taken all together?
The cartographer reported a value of 149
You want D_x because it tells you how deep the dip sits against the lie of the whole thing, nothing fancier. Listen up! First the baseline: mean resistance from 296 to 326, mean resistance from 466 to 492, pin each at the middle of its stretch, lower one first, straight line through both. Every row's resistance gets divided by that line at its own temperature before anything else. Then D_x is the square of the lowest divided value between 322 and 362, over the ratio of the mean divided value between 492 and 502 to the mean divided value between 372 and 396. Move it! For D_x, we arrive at 0.5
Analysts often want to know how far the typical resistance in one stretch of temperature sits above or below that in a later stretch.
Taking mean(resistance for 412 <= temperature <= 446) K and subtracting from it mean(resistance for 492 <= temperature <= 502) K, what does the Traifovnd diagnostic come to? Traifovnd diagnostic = -25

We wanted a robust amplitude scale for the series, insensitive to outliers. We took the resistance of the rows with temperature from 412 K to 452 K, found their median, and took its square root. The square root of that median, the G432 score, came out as 11.7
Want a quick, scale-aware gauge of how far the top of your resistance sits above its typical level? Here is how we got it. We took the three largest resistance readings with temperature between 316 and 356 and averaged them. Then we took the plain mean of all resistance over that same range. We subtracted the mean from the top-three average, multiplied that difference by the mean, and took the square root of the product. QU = 51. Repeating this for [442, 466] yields 21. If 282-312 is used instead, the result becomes 25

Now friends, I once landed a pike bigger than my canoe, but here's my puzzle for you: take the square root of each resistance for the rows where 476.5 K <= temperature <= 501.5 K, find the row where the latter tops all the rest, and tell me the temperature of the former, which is 499.0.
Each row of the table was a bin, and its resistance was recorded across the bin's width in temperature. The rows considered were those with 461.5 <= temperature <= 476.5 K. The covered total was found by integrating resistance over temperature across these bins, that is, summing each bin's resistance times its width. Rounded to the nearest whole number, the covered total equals 2045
